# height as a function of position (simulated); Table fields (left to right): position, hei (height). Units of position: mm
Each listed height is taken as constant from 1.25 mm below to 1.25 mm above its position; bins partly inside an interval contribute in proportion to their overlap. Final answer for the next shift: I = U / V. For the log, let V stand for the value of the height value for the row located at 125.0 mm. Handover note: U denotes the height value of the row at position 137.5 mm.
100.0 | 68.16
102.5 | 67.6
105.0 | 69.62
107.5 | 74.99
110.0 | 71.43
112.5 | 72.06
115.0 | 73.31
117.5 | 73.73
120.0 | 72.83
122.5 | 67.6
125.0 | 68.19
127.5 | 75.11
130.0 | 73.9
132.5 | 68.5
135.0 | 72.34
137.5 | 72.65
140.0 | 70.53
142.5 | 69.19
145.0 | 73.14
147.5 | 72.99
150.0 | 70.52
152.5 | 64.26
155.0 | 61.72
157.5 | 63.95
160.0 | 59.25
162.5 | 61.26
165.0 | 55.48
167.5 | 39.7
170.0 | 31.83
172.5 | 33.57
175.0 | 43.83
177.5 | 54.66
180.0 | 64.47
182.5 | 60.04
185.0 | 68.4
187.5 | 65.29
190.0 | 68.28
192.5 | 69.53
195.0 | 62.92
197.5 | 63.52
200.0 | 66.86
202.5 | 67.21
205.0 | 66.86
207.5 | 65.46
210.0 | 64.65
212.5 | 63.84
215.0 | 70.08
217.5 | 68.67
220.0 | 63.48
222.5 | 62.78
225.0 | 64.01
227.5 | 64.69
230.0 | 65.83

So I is 1.07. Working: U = 72.65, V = 68.19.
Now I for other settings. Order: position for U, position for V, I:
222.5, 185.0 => 0.92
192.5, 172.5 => 2.07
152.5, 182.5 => 1.07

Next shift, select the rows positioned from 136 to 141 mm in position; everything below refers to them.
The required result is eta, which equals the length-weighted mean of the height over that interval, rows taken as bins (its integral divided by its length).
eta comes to 72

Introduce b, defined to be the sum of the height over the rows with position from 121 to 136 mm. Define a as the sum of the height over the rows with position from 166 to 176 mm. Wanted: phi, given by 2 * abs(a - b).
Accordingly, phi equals 553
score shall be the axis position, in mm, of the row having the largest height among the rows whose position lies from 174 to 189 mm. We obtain 185.0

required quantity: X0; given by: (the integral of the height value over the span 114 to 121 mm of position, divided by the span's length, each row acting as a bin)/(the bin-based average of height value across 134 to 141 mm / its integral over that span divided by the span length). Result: 1.02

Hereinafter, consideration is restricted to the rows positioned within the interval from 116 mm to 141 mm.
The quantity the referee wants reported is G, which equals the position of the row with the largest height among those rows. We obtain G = 127.5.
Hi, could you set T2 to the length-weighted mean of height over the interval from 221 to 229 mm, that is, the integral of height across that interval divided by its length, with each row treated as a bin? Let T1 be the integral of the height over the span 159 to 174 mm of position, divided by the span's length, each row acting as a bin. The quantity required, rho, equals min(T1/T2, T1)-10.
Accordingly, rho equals -9.3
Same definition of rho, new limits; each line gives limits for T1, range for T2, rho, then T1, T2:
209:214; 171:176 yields -8.3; 65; 38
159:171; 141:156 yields -9.3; 50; 69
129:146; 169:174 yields -7.9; 71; 33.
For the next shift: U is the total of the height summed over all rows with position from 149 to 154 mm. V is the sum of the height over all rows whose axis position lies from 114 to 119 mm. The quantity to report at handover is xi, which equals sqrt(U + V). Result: 16.79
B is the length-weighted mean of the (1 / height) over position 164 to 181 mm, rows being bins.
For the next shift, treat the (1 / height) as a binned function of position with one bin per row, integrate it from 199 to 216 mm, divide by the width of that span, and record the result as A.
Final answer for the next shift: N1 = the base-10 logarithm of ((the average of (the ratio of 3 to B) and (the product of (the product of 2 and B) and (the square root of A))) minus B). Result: 1.811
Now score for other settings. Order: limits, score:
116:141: 127.5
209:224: 215.0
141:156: 145.0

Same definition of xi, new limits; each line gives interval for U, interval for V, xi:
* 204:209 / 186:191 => 16.31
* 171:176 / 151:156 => 14.26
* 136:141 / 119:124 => 16.84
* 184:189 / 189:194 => 16.48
